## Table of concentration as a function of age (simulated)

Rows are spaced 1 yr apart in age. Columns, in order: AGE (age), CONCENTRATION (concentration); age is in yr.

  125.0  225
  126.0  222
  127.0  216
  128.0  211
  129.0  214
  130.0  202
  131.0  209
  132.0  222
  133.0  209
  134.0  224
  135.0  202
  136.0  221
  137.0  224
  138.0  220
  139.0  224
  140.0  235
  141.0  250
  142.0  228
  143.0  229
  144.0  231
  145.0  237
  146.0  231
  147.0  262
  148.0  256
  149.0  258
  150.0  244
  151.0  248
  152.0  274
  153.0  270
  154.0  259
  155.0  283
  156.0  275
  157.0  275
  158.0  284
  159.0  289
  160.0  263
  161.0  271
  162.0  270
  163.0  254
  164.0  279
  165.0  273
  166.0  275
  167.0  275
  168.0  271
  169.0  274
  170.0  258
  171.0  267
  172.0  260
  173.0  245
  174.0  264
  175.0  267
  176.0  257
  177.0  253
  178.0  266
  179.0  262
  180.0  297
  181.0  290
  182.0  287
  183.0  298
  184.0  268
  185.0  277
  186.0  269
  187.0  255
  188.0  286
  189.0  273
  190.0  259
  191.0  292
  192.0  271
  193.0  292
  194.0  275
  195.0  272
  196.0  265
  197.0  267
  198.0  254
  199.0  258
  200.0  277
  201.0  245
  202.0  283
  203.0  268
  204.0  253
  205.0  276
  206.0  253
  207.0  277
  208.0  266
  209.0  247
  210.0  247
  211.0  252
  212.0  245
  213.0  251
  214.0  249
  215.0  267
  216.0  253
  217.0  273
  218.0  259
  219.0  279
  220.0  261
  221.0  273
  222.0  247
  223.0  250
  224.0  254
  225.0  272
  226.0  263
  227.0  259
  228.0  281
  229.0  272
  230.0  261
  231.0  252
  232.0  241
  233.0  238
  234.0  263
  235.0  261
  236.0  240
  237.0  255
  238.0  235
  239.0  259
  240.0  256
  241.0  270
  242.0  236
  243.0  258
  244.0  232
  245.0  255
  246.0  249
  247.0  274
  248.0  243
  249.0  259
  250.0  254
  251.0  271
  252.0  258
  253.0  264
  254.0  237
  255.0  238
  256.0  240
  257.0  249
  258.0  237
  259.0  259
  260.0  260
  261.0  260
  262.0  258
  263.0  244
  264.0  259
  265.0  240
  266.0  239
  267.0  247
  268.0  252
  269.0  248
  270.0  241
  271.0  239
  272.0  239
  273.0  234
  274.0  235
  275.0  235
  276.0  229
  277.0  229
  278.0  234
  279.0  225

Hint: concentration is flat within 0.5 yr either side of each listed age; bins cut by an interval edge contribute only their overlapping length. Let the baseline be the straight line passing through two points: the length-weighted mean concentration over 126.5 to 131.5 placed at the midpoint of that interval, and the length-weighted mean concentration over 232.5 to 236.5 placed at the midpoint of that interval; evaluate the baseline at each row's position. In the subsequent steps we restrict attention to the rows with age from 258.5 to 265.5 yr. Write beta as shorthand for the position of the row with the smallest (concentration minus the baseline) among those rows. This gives 265.0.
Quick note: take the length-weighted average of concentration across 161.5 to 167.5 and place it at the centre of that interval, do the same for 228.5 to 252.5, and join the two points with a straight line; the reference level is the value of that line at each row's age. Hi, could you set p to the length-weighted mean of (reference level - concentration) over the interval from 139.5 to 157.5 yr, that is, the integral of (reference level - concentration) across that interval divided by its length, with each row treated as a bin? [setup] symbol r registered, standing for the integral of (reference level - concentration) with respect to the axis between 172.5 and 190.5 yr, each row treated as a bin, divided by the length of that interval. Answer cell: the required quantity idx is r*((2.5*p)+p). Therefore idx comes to -276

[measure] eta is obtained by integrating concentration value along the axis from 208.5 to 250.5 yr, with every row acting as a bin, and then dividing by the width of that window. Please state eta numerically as 256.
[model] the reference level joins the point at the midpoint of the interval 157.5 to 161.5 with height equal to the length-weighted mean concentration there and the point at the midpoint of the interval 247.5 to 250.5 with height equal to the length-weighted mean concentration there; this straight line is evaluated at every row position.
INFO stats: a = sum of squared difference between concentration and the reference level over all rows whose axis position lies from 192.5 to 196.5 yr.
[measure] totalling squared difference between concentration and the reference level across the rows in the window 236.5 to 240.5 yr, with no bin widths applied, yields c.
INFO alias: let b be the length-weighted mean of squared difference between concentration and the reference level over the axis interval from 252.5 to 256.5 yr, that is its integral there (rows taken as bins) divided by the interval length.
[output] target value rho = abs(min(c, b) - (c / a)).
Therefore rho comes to 152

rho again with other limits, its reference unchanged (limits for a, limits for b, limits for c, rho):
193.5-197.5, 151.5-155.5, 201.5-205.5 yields 116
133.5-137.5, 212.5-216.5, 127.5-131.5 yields 93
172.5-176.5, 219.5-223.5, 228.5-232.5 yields 104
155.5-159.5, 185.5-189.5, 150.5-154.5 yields 121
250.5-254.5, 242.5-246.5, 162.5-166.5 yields 123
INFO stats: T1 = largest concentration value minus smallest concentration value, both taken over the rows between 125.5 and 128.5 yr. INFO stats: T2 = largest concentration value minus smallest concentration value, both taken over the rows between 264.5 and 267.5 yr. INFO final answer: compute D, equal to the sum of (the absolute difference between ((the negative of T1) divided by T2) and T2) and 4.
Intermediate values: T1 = 11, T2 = 8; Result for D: 13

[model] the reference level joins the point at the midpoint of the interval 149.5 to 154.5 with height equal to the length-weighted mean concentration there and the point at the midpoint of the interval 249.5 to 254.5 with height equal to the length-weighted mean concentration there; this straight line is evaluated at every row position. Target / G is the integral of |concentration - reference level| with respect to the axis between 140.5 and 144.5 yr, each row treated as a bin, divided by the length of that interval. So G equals 24.7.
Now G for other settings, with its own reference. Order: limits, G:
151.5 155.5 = 12.5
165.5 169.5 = 15.1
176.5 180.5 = 13.8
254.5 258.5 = 15.7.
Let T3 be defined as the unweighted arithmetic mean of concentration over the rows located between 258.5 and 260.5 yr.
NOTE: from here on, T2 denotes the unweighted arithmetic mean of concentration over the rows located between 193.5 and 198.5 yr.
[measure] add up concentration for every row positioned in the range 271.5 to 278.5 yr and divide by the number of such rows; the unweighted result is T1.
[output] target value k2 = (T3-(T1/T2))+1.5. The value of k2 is 260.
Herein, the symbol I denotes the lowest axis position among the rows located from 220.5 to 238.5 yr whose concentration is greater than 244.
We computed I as 221.0 yr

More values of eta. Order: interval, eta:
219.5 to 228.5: 262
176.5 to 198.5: 274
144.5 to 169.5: 266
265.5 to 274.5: 242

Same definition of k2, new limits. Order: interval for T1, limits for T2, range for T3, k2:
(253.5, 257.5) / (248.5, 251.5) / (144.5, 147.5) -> 244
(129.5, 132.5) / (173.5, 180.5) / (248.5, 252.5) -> 261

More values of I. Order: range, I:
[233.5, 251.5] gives 234.0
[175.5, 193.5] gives 176.0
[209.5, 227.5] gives 210.0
